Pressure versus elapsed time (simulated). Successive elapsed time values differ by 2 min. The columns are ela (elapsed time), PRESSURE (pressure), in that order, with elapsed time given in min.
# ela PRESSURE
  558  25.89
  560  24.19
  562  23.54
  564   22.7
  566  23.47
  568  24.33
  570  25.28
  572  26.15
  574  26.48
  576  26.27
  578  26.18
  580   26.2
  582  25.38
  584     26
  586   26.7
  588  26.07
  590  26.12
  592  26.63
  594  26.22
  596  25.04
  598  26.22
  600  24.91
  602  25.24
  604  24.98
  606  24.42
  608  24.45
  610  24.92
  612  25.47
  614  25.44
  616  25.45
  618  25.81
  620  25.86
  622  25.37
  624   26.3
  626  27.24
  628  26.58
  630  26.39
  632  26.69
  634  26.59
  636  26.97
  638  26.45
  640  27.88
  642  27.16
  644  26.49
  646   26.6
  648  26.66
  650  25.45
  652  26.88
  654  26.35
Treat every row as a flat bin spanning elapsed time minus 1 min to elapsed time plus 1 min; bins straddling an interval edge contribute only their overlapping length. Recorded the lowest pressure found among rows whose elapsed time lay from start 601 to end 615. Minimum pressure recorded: 24.42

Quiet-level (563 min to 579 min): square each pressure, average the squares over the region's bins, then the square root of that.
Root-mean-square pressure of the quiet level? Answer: 25.1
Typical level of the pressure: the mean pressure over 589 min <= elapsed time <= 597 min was 26.0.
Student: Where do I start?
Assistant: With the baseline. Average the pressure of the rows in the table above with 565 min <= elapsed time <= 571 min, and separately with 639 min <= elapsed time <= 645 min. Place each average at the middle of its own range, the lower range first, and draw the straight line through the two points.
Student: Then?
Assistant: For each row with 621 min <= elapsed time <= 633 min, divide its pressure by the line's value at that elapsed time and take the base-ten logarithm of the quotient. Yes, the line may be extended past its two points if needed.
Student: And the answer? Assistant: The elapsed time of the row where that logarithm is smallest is 622 min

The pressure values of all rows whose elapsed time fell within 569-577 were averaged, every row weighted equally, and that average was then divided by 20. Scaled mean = 1.30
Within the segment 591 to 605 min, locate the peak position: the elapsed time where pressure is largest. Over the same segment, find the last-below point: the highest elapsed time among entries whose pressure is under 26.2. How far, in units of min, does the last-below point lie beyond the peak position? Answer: 12 min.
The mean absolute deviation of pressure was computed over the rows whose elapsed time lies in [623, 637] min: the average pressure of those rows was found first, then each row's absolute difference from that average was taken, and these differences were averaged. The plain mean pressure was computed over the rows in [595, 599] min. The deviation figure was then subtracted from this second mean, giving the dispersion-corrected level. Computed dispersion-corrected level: 25.4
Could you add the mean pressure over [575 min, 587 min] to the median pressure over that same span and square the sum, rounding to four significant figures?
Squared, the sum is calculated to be 2737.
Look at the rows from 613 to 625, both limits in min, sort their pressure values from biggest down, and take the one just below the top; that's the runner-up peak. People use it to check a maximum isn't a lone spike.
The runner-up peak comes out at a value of 25.86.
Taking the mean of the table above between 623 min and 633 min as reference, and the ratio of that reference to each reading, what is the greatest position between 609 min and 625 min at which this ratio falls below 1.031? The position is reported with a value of 624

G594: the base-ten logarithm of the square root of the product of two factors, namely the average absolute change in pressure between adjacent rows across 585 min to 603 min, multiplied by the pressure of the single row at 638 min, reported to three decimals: 0.634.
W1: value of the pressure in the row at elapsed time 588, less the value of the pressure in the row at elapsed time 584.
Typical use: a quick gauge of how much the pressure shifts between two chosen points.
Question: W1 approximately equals 0.1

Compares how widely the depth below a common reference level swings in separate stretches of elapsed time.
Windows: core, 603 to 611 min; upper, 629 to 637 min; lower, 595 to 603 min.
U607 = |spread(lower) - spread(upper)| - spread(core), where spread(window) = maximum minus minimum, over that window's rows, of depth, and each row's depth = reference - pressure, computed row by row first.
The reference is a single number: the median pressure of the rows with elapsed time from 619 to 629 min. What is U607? 0.2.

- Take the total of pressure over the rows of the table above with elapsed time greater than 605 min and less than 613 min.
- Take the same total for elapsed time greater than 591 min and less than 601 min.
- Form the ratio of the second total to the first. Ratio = 1.3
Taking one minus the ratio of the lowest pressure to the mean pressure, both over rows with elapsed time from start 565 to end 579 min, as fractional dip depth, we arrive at 0.078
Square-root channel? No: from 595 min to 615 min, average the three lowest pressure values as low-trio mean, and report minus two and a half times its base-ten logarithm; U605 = -3.48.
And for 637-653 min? -3.54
